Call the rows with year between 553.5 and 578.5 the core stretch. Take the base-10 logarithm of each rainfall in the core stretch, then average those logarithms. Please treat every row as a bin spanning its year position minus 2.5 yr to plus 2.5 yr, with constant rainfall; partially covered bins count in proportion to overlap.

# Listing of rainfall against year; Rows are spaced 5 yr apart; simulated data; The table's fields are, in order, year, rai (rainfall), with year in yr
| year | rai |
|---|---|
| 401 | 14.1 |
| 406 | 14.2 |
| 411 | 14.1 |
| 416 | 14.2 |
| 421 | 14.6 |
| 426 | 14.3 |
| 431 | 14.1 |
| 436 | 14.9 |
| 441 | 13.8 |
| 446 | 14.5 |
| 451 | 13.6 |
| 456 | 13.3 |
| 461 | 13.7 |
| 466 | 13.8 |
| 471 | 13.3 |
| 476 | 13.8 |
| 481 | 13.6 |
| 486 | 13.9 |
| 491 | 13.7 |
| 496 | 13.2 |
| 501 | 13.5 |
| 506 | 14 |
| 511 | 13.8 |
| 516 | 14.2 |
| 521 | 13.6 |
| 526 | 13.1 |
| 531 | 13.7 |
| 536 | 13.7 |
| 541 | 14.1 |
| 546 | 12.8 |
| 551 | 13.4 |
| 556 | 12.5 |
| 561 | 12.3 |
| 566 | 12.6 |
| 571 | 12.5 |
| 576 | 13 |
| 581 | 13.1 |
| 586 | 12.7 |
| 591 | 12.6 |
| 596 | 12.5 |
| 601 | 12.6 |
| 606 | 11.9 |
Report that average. 1.10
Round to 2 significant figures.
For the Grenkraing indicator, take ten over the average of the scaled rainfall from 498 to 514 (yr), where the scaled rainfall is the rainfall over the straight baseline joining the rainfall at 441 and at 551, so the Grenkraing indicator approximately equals 9.9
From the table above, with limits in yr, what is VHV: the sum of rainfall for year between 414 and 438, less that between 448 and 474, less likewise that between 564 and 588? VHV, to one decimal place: -59.5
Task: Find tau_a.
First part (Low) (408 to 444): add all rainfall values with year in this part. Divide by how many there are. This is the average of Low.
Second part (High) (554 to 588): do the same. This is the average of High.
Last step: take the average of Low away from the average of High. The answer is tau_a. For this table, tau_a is -1.6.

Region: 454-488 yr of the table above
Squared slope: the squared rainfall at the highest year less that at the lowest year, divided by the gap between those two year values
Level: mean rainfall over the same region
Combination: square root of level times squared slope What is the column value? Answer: 2.7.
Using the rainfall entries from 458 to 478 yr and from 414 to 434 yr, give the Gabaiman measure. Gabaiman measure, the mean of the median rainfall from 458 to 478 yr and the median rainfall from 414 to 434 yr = 14.0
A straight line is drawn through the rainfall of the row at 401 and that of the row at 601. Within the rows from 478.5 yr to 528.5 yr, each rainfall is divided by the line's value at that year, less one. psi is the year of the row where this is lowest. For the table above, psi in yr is 496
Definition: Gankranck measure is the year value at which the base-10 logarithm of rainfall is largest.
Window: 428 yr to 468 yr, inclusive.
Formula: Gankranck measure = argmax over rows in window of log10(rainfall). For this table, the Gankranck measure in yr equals 436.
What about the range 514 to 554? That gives 516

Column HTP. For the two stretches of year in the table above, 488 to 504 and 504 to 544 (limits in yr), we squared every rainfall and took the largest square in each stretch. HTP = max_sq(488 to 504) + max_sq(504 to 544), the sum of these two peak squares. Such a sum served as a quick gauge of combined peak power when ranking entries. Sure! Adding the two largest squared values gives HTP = 389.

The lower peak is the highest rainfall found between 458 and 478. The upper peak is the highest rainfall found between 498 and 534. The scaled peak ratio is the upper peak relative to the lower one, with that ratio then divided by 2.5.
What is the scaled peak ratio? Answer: 0.412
